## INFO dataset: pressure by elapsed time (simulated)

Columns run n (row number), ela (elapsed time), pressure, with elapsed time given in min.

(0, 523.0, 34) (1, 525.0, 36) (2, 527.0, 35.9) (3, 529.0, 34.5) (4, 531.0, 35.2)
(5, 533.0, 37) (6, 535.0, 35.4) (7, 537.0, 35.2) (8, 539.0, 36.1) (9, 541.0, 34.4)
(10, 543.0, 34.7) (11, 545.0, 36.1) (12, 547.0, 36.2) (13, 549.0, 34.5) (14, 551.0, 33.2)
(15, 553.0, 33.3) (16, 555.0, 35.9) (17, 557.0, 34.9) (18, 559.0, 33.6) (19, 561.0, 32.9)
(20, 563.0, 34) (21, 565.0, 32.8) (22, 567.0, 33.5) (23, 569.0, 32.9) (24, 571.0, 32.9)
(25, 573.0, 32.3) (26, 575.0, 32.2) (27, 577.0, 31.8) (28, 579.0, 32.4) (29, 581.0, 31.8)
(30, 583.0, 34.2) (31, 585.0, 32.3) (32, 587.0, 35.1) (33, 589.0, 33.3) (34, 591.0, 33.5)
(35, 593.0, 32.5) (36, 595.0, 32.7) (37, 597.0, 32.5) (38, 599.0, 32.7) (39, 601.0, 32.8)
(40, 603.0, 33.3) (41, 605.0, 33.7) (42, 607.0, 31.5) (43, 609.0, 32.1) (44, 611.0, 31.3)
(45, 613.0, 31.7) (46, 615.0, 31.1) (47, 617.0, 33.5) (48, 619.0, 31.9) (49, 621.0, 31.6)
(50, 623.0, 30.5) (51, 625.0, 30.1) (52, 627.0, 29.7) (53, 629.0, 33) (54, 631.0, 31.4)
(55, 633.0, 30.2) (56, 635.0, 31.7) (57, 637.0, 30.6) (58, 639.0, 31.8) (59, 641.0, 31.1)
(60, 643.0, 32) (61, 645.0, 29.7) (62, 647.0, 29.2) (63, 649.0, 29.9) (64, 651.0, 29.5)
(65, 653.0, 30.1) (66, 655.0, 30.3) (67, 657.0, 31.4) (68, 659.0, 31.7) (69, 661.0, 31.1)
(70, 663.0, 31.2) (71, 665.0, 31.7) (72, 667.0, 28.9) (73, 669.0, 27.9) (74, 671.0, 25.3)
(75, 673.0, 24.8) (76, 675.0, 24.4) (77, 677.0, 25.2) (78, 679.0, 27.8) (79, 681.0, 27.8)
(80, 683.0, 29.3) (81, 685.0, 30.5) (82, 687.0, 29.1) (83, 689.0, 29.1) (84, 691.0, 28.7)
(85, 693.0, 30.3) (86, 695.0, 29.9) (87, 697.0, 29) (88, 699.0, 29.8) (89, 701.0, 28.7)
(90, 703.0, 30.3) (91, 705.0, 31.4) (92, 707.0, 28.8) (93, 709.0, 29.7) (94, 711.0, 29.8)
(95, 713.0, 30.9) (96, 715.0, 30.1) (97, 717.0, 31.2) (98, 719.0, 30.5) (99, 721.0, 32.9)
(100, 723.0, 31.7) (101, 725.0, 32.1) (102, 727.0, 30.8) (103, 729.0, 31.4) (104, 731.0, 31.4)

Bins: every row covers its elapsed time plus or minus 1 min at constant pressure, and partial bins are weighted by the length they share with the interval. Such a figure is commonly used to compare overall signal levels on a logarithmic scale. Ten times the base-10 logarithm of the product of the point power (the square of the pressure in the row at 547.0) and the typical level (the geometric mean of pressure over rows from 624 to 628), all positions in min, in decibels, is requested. 45.9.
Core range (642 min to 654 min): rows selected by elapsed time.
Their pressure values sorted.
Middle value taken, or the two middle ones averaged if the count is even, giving 29.8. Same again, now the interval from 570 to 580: 32.3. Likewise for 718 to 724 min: 31.7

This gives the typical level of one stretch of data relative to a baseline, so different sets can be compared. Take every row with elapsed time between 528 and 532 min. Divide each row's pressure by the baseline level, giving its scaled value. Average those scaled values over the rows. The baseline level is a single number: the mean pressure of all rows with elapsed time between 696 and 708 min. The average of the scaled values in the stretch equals 1.17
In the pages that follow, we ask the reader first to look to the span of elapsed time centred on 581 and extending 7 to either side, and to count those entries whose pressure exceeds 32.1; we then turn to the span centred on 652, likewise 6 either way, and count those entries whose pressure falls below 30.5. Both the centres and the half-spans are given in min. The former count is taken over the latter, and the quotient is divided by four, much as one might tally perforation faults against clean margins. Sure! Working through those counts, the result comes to 0.25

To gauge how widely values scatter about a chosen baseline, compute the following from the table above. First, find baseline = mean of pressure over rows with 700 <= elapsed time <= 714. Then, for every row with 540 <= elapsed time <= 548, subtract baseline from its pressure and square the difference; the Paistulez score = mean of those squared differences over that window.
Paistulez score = 30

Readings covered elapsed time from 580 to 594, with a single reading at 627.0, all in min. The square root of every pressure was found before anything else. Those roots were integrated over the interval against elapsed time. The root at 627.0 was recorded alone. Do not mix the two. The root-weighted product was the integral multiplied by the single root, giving 440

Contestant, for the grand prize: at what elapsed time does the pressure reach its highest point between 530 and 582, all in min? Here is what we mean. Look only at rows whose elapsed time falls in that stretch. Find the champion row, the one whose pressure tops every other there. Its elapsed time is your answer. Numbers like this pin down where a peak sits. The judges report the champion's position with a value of 533.0 min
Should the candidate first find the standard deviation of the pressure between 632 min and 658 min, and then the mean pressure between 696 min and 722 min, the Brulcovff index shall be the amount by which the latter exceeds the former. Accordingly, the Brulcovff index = 29.3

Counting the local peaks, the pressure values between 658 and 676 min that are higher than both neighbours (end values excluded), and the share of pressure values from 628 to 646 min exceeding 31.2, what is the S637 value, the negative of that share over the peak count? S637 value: -0.56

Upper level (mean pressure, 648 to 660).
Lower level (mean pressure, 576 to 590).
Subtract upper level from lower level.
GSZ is 2.5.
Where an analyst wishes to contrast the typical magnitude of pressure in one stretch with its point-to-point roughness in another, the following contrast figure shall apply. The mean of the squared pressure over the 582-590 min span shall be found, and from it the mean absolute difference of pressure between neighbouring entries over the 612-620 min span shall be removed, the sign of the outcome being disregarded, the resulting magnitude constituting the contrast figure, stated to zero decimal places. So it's 1137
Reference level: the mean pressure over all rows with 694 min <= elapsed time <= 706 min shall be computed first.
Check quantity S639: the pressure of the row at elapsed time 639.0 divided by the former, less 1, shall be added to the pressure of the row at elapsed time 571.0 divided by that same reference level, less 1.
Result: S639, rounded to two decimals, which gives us 0.17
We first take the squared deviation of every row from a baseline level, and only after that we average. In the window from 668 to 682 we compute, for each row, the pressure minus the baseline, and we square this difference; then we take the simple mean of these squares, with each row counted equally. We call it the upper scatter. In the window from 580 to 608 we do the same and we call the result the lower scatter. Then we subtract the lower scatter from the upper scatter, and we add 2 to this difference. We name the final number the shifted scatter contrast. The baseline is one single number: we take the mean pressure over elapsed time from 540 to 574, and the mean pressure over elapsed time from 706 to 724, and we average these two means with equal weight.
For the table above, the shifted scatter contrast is 41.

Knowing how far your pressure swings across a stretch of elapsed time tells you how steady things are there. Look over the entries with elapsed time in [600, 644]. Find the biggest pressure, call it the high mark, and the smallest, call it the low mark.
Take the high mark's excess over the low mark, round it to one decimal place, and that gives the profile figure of 4.0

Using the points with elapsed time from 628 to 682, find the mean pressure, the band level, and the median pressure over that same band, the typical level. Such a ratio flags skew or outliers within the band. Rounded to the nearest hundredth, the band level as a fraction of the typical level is 0.98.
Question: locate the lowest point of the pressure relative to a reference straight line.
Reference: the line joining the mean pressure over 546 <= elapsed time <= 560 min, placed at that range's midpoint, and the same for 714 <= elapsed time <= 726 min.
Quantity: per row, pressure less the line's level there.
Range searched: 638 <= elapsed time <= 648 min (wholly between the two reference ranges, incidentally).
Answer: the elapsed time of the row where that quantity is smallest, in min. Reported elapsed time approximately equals 647.0 min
